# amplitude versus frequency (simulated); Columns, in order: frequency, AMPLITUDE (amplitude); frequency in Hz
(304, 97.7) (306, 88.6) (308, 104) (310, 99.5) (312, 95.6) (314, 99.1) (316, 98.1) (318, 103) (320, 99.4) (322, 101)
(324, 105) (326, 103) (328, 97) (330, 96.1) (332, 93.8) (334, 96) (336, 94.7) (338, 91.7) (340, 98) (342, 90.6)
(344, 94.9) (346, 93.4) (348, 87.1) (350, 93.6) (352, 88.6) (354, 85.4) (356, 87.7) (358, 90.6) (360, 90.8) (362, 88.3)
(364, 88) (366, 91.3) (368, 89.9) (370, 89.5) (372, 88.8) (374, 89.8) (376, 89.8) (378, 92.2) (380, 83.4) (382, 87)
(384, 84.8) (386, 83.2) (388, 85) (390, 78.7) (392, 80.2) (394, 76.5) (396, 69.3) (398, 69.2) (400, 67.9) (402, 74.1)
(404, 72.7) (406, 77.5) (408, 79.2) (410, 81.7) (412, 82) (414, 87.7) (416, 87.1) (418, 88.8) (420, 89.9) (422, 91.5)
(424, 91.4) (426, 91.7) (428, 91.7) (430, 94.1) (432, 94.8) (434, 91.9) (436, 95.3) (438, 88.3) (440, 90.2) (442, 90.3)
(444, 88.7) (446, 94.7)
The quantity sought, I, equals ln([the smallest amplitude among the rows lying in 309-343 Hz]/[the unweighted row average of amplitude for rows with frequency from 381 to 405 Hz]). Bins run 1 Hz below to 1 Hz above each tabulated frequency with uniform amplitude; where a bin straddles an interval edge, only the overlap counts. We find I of 0.16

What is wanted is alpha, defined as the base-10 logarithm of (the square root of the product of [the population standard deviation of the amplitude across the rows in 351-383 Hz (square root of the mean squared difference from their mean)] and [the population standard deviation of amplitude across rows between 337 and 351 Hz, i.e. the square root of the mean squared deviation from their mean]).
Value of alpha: 0.42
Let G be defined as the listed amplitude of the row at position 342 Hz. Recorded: 90.6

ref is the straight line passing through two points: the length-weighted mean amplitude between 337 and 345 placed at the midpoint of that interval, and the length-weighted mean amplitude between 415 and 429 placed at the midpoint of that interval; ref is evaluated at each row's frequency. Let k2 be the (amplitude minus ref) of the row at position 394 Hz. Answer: -15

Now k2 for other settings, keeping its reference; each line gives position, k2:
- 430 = 4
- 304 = 2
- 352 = -5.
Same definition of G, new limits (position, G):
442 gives 90.3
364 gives 88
